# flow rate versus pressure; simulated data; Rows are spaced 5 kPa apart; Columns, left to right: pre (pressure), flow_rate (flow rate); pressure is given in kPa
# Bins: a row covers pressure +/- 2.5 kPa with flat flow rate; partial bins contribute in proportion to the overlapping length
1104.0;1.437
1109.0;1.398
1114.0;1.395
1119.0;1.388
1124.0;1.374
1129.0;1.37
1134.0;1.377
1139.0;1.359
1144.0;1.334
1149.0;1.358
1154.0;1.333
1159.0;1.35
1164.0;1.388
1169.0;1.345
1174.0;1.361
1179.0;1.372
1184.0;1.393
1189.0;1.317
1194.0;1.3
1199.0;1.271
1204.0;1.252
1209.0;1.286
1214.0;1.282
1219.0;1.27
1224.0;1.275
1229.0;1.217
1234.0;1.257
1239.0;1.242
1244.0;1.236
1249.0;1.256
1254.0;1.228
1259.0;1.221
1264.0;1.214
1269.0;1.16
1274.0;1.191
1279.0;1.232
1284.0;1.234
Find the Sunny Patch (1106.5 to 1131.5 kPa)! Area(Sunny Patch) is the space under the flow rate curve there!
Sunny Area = 34.6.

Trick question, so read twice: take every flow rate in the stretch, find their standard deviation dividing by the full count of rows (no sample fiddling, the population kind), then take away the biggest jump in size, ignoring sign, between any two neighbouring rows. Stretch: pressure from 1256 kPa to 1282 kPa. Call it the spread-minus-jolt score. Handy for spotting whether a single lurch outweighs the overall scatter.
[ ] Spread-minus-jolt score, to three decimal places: -0.028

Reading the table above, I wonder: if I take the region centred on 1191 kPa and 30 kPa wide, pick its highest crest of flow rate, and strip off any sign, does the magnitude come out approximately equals 1.39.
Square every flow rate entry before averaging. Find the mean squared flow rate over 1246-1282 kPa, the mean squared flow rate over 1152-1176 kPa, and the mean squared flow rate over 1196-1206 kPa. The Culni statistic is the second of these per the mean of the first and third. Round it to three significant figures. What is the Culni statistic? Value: 1.20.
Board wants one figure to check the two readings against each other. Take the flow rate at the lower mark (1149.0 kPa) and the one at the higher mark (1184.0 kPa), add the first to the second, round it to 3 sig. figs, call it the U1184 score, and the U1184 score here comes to 2.75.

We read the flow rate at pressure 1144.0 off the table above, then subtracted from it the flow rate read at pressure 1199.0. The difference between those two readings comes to 0.063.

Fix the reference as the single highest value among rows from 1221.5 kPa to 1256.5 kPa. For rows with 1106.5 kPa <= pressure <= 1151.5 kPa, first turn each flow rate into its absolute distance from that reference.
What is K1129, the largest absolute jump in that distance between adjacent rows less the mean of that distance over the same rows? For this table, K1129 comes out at -0.07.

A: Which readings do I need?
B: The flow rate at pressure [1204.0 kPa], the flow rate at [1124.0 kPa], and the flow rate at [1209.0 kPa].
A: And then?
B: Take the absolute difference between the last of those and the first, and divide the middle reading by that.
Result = 40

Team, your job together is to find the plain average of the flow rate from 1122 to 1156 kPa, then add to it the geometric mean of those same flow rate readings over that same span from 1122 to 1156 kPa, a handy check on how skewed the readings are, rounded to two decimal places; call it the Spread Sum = 2.72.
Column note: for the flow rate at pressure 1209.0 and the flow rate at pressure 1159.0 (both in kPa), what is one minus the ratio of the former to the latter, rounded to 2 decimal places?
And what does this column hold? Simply 0.05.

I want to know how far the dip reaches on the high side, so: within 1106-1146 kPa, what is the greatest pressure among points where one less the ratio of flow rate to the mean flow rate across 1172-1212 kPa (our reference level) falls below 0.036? 1144.0 kPa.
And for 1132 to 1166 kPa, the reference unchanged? 1164.0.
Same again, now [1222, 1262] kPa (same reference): 1224.0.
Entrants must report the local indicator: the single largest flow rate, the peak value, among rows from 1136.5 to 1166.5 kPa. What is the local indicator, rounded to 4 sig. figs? 1.388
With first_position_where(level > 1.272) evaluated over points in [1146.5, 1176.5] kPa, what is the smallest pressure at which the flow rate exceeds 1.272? 1149.0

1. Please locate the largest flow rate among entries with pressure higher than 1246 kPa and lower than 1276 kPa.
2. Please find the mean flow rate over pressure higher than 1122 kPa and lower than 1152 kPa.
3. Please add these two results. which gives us 2.62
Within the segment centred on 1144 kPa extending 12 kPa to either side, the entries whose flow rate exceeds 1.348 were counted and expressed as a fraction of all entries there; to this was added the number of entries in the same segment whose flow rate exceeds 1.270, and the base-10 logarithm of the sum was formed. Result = 0.75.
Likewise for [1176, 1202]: 0.73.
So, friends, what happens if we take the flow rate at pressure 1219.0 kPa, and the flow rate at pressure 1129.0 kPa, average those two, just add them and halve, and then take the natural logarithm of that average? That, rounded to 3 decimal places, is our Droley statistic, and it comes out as 0.278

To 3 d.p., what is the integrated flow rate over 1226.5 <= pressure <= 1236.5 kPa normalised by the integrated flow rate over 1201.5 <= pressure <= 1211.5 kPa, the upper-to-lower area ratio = 0.975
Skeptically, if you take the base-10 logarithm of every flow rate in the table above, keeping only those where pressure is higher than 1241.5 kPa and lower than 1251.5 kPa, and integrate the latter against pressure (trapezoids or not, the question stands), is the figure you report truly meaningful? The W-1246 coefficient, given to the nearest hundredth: 0.96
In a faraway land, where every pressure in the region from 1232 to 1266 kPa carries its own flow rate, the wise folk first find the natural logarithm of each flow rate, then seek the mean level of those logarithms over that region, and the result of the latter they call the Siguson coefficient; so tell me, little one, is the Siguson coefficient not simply 0.21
